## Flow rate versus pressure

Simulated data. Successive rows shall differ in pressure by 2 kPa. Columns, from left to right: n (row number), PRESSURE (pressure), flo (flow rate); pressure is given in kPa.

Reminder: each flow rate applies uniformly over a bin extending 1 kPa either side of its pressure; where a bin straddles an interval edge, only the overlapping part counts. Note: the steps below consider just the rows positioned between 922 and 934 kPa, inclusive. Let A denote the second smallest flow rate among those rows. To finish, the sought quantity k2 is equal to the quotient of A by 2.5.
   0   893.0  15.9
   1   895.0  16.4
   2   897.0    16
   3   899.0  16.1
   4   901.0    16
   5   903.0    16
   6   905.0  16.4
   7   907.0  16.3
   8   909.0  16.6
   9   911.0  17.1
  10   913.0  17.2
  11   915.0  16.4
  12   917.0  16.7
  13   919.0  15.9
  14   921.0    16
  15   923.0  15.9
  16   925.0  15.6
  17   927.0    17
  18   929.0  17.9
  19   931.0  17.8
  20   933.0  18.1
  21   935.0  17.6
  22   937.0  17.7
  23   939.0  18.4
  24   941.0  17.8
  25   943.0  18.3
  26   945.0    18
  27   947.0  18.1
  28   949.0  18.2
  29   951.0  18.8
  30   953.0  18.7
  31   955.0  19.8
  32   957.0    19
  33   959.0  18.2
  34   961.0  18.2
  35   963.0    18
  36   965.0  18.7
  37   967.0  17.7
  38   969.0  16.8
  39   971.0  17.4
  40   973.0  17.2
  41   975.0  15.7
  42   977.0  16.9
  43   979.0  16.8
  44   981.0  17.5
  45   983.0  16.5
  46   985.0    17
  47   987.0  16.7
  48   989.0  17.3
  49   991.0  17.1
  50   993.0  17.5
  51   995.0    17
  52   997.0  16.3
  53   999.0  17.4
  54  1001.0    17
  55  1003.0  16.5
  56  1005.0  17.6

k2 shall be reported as 6.4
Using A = 15.9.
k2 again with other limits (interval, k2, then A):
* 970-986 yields 6.6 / 16.5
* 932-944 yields 7.1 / 17.7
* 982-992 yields 6.7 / 16.7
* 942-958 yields 7.2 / 18.1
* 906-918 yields 6.6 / 16.4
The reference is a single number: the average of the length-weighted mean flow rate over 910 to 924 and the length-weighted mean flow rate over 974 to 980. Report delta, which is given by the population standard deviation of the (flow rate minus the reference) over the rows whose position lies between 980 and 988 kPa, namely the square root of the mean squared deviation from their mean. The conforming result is 0.38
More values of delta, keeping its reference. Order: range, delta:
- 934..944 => 0.33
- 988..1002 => 0.37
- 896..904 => 0.04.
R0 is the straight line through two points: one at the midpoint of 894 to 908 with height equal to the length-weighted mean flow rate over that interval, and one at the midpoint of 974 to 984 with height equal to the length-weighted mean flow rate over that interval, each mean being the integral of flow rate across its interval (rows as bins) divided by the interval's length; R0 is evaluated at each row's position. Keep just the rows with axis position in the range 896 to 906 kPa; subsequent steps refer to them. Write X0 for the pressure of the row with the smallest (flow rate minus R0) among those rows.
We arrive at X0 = 903.0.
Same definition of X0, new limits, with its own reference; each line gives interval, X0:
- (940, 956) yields 941.0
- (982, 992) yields 983.0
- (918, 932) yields 925.0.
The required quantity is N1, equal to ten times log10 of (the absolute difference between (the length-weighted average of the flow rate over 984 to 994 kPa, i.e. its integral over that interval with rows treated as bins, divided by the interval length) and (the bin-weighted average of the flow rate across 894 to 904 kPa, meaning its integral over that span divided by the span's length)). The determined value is 0.1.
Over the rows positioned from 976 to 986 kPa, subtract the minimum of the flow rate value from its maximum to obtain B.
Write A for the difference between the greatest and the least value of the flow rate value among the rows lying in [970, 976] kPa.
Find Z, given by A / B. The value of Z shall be 1.7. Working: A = 1.7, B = 1.0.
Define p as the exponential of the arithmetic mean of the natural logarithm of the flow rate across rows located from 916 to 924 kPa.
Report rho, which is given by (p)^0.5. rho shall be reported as 4.02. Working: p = 16.1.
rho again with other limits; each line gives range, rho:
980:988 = 4.11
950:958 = 4.37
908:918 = 4.10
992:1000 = 4.13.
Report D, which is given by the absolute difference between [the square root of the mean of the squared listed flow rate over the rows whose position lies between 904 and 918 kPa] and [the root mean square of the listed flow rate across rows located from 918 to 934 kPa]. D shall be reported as 0.1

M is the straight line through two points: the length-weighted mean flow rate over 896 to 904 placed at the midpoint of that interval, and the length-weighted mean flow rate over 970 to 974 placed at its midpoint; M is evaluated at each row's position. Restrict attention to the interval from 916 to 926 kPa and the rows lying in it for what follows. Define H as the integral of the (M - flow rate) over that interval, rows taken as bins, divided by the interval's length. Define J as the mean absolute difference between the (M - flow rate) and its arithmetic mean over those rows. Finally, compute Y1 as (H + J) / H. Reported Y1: 1.8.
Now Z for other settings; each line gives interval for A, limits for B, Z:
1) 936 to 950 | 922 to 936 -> 0.3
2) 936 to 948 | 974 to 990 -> 0.4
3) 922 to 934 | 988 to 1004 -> 2.1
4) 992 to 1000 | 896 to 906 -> 3.0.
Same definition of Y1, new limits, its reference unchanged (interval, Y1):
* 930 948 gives 0.8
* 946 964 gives 0.7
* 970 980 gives 1.8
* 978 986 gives 1.5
